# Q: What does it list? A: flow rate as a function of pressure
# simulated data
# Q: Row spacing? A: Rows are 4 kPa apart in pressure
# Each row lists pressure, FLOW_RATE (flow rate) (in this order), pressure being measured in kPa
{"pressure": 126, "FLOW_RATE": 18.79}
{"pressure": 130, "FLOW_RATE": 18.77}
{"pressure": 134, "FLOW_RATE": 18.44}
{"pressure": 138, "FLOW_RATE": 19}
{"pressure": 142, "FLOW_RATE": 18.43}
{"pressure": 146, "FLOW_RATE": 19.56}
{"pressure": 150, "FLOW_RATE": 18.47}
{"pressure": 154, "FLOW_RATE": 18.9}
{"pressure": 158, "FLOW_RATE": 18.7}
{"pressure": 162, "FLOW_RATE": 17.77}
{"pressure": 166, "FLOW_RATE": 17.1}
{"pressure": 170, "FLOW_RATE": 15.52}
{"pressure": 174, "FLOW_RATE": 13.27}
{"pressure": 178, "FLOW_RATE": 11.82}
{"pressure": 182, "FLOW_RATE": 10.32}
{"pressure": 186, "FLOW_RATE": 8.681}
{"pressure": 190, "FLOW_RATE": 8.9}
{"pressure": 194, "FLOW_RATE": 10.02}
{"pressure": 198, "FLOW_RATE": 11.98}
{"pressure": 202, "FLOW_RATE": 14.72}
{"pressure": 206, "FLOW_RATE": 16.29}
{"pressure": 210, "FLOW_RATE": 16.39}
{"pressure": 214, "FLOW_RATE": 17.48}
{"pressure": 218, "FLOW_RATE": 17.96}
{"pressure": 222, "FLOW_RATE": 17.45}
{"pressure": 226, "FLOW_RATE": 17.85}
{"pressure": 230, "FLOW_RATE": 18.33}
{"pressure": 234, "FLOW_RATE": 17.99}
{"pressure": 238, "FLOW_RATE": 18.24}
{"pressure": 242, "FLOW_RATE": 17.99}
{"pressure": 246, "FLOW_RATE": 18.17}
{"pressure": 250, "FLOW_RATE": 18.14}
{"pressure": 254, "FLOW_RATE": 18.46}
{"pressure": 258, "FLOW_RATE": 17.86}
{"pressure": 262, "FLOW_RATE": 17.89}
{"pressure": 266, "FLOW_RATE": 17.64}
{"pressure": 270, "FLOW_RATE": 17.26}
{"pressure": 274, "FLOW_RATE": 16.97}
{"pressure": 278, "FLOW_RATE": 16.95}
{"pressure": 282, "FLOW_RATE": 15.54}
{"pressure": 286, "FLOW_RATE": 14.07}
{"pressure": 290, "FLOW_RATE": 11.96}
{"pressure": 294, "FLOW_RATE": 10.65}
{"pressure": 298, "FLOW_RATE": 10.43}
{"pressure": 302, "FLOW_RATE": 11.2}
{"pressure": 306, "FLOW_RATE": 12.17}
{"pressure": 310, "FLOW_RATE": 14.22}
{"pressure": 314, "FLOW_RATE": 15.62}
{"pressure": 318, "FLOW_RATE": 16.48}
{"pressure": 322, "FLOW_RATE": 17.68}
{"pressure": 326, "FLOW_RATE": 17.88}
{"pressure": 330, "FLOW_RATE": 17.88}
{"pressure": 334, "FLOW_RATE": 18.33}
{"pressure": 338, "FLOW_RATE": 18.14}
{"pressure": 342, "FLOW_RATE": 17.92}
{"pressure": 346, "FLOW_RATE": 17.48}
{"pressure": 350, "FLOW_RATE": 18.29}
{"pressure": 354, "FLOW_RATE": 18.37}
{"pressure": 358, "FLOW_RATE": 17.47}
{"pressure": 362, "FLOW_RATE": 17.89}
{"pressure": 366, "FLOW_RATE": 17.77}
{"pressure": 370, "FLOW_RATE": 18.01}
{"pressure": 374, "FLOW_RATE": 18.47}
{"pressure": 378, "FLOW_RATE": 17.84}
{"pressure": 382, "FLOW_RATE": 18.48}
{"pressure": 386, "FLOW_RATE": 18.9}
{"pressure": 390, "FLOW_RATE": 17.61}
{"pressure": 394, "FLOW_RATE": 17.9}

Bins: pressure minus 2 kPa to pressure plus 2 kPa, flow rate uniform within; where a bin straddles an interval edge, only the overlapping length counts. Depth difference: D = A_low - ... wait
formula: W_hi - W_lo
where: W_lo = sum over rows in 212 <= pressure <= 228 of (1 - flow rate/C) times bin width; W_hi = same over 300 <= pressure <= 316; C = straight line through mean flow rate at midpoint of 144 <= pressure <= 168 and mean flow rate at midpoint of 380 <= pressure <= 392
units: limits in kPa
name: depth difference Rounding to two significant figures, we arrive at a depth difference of 3.8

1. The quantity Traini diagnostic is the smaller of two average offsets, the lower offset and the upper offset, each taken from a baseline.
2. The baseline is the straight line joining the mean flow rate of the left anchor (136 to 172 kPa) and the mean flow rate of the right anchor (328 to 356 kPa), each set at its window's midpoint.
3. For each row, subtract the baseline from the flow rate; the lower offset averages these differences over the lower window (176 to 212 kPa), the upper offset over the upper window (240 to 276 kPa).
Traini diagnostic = -6.0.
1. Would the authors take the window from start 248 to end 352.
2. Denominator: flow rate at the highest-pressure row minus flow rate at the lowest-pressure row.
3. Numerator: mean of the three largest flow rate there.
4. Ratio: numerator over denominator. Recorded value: 122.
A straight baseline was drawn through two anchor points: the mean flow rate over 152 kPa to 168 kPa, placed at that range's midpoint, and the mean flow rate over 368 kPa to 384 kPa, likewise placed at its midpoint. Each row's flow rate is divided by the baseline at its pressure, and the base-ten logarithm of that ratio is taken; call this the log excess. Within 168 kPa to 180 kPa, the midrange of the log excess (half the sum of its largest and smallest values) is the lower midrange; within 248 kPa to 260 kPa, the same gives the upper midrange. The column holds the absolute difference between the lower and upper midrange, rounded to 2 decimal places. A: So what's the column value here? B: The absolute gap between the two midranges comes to 0.13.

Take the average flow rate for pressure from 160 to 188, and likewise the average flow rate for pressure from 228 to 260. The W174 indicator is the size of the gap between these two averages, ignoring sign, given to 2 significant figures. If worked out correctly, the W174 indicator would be 4.7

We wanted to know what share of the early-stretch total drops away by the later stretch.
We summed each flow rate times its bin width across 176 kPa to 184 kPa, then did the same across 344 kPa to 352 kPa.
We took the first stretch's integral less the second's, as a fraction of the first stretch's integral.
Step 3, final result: -0.62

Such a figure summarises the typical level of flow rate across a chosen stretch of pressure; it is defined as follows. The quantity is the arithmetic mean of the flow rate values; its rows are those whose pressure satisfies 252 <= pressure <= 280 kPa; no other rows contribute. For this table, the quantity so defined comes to 17.6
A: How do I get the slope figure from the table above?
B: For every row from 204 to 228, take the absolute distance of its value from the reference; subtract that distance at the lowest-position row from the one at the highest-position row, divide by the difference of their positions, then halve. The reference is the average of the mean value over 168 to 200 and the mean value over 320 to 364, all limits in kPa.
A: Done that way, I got 0.04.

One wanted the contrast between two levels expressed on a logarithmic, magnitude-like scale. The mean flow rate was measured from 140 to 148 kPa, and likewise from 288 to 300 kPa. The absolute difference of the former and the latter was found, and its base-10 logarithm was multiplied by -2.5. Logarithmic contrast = -2.3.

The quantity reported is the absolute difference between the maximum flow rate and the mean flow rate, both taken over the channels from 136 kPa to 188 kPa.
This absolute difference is 3.6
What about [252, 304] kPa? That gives 3.3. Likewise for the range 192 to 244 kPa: 2.0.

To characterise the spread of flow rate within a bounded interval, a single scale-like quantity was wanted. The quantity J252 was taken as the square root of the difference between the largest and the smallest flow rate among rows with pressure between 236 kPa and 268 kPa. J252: 0.9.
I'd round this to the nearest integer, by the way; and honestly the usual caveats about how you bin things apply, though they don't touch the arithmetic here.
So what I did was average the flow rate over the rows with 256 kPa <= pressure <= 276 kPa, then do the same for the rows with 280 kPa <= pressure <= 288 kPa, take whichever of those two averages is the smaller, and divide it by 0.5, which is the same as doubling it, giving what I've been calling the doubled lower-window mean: 30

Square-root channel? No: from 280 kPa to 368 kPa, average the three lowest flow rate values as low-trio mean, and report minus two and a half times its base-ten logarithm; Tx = -2.6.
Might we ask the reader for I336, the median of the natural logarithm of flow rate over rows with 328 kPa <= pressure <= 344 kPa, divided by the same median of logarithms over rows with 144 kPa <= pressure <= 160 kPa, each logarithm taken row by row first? 0.99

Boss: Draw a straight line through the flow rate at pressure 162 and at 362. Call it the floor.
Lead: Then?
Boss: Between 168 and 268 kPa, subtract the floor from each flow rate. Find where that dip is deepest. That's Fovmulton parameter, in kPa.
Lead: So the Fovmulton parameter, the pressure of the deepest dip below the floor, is 186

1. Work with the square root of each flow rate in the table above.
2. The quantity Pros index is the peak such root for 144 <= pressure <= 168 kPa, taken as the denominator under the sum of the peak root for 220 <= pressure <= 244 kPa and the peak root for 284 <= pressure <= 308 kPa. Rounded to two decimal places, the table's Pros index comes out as 1.82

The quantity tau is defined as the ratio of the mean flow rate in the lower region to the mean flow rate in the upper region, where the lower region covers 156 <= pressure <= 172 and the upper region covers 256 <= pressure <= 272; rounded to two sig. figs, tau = 0.98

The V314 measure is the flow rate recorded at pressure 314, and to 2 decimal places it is 15.62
